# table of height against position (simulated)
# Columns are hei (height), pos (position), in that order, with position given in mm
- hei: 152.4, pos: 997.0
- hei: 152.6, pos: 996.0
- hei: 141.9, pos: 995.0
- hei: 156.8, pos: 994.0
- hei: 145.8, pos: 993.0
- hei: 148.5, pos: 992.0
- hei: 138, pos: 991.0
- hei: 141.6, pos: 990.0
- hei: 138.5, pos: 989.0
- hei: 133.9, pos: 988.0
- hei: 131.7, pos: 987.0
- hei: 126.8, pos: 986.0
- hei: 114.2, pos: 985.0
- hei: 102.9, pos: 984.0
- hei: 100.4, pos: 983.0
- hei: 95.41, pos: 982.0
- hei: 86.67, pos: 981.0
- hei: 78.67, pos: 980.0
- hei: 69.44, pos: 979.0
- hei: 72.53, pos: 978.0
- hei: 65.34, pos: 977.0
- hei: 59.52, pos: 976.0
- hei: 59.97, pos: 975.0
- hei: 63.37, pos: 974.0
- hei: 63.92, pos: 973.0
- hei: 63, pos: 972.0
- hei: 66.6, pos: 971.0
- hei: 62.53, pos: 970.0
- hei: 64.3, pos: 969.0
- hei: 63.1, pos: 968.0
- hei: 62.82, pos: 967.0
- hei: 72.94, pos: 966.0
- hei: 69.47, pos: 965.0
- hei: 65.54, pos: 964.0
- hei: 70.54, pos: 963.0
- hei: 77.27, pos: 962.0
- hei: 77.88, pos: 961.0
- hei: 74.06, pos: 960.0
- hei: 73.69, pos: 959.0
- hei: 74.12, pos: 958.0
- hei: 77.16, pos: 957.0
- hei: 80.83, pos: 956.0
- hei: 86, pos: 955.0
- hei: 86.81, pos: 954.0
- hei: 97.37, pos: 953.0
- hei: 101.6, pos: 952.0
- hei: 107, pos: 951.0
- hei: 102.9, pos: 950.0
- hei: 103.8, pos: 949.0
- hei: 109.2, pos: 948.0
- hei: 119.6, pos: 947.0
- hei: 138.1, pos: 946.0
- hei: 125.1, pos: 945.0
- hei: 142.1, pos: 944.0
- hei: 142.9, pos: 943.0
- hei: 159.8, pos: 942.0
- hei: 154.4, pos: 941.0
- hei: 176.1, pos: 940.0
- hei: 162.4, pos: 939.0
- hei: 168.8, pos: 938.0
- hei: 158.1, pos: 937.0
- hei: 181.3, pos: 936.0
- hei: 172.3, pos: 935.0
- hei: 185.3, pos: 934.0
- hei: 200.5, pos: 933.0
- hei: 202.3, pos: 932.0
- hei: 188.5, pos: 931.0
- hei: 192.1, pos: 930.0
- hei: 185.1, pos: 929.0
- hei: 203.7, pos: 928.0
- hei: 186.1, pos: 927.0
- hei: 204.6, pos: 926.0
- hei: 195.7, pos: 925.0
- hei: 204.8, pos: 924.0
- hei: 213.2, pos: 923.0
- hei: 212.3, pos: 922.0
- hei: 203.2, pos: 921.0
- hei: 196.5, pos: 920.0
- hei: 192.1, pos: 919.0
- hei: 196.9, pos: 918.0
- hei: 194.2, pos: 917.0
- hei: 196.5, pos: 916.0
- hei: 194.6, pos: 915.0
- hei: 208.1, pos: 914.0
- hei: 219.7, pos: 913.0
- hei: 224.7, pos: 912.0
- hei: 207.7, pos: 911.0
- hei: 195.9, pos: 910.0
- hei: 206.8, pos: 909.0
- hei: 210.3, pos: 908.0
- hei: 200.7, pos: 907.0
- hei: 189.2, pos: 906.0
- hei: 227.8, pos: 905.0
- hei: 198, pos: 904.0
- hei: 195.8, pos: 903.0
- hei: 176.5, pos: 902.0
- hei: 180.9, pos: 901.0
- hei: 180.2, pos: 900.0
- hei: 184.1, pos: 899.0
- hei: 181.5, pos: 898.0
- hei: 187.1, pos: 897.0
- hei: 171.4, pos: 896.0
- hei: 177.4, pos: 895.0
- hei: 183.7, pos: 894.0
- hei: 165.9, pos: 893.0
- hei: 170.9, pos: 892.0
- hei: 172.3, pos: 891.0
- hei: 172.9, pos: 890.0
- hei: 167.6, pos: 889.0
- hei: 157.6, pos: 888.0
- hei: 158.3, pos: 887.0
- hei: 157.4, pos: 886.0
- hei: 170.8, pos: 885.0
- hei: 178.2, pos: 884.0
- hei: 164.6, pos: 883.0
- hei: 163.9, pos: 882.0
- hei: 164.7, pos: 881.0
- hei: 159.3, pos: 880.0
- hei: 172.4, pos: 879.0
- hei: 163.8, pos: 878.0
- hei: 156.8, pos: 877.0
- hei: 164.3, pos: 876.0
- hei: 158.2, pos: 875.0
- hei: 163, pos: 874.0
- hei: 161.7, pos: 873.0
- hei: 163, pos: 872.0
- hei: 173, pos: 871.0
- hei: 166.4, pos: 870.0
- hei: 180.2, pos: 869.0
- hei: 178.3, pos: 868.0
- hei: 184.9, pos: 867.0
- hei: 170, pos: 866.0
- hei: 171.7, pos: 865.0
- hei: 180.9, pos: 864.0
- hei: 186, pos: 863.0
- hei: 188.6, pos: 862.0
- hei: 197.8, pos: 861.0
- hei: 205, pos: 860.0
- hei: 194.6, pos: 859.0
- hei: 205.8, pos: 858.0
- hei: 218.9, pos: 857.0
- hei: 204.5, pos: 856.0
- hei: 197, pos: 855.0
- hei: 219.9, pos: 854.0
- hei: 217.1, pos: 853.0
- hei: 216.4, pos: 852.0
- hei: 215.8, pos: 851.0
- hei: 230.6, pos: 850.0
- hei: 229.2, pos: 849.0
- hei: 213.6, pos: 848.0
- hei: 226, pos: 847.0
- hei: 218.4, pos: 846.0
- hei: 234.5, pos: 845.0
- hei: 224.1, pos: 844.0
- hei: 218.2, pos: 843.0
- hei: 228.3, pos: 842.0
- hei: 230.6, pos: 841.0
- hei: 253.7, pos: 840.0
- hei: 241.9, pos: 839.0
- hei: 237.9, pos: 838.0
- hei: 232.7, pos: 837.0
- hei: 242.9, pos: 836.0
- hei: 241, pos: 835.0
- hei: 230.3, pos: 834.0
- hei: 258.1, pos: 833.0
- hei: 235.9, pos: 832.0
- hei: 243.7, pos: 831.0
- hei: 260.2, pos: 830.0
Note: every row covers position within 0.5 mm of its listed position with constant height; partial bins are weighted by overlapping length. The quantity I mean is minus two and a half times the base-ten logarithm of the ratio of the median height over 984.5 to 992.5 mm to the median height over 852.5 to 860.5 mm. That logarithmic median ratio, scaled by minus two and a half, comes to 0.4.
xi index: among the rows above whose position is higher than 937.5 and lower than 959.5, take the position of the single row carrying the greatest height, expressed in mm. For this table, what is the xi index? 940.0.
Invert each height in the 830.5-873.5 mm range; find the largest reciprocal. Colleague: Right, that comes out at 0.0062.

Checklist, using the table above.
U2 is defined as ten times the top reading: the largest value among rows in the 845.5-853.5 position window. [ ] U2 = 2306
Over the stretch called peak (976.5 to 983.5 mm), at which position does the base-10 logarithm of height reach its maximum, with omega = 983.0 mm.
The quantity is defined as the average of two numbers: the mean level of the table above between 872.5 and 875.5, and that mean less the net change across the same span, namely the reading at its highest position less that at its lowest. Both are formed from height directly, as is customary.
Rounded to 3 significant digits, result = 163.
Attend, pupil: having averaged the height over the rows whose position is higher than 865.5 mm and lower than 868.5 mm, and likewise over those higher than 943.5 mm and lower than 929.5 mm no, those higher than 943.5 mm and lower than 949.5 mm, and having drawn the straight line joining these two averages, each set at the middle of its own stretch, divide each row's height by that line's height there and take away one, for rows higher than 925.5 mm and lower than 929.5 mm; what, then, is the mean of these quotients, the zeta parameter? 0.43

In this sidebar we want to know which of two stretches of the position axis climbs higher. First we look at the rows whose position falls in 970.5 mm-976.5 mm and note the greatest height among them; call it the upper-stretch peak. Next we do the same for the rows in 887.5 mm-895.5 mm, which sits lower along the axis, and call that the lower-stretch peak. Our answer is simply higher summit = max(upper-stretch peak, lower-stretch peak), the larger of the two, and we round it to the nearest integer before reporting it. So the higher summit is 184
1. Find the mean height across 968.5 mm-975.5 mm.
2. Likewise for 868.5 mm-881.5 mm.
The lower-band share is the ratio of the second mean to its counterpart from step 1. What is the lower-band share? 2.6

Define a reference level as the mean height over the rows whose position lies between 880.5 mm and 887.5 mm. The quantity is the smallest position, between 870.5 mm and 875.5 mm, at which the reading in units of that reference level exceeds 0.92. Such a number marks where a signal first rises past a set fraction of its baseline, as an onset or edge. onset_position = 871.0 mm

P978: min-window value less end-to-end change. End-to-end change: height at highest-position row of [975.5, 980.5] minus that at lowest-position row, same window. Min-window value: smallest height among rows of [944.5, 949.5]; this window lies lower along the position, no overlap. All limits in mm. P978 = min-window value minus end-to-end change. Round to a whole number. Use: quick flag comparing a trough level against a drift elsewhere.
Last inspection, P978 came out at 85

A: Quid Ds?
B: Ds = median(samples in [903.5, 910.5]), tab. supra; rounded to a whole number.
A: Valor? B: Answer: 201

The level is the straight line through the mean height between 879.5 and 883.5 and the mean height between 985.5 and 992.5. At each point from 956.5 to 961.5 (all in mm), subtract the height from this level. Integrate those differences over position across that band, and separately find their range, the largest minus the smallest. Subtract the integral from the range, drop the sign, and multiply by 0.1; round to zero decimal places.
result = 34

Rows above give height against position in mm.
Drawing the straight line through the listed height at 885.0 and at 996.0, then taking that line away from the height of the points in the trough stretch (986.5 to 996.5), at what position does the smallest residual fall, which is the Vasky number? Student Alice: 987.0 mm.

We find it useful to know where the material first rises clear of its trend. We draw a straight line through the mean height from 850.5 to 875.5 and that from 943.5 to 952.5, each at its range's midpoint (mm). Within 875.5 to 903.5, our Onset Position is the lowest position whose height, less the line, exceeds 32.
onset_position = 903.0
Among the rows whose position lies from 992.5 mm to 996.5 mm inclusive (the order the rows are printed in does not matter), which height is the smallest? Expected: 141.9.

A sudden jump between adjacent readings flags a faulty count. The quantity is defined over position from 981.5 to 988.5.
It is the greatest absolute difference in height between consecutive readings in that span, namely 12.6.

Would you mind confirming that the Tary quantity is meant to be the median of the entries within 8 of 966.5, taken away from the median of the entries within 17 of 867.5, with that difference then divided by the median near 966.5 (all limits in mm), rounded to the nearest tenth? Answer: 1.7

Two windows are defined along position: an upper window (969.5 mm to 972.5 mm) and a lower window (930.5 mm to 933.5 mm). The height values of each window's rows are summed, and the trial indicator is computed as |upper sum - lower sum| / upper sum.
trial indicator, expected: 2.1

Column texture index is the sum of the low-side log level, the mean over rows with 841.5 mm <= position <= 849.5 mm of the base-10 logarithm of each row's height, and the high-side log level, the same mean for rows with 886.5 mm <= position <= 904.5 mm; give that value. 4.60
